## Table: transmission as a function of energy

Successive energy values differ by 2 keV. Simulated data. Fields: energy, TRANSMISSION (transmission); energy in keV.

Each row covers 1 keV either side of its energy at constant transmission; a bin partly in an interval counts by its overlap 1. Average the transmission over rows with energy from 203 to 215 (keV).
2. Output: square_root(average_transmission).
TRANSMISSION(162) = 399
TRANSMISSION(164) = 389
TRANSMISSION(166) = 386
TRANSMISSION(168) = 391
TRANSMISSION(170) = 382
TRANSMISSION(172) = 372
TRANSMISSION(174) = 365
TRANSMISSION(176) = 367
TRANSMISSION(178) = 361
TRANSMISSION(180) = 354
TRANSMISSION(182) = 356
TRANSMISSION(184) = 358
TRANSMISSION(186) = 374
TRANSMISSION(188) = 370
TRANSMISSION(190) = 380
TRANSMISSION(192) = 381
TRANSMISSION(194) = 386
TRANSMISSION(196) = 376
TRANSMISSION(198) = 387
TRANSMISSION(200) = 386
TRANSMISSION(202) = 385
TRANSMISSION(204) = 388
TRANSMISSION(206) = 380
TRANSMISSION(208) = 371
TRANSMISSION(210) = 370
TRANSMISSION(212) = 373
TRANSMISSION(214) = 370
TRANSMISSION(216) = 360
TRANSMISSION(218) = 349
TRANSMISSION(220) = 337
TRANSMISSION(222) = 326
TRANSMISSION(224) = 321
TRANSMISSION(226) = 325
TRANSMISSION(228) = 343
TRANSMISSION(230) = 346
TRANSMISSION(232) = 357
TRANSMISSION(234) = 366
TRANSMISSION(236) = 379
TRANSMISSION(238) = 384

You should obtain 19.4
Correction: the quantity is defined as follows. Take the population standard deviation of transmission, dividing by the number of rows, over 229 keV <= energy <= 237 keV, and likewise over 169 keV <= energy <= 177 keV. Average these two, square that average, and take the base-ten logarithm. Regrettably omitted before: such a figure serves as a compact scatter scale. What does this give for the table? 1.9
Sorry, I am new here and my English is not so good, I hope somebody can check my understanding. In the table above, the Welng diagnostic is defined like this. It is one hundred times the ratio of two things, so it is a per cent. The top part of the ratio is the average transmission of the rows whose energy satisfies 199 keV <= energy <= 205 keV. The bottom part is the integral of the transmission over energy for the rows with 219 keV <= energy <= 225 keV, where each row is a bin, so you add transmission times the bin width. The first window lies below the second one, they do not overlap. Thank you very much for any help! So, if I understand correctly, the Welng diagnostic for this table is 19.6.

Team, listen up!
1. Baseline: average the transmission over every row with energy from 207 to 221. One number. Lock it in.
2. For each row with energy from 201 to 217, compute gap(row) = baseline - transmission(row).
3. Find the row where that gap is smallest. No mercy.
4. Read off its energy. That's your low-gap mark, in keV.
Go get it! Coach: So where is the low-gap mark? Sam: 204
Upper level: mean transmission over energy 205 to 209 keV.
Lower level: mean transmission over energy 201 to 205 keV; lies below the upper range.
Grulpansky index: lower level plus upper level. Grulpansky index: 762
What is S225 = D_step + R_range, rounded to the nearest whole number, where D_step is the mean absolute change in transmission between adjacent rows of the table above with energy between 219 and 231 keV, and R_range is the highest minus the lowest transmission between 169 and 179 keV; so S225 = 29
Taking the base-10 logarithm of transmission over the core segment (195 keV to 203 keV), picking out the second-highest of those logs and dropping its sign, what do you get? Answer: 2.587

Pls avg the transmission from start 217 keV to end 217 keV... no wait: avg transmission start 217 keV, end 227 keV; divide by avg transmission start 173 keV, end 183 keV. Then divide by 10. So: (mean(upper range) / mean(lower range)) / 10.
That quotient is 0.092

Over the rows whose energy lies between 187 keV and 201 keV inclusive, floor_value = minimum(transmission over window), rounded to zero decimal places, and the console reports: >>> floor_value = 370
